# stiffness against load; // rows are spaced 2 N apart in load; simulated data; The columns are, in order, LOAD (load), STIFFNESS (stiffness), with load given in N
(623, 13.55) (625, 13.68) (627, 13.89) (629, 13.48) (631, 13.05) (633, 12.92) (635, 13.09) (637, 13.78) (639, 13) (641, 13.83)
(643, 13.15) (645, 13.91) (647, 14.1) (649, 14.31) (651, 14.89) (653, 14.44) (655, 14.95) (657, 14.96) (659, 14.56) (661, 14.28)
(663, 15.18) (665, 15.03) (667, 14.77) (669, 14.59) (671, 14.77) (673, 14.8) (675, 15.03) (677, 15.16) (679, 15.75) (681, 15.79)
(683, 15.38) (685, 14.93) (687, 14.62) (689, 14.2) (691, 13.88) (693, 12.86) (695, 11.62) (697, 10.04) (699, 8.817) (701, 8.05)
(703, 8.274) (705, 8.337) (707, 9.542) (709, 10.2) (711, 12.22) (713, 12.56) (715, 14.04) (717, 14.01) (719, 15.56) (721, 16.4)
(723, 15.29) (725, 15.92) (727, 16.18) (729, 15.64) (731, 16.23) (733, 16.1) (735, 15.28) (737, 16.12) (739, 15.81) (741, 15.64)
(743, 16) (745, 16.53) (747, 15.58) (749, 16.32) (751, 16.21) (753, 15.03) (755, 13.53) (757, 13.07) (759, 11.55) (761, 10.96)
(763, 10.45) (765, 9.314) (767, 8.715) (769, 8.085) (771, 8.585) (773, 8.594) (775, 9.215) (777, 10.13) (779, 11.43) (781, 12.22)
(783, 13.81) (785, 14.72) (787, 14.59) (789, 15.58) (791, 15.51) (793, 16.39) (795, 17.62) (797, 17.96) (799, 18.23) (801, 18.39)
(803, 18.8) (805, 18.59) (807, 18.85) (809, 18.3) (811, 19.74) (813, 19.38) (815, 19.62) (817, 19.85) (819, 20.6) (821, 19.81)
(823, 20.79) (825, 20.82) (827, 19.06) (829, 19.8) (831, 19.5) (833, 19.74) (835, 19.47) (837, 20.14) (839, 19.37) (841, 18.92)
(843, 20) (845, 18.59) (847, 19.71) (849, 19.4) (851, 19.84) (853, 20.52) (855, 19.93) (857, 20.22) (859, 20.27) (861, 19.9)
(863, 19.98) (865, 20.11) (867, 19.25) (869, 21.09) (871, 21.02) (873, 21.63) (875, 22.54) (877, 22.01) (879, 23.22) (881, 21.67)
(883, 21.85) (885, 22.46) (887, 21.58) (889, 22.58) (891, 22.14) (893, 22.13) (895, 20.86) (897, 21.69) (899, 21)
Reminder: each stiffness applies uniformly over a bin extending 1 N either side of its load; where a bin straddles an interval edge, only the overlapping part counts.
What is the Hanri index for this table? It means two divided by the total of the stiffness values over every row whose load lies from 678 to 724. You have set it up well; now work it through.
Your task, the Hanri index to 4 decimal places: 0.0068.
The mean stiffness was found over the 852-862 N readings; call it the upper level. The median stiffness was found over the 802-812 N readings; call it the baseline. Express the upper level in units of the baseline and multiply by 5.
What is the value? 5.4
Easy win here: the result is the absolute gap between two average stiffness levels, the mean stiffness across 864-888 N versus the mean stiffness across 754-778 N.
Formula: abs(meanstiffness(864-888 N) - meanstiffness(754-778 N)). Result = 11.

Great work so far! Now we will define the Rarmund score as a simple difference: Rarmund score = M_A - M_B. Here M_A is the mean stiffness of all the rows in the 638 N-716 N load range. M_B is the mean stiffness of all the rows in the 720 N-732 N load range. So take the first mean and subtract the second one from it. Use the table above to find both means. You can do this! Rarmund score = -2.6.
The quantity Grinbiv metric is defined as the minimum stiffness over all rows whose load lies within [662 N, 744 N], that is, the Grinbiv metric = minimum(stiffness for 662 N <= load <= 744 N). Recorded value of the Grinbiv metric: 8.05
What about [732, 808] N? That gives 8.085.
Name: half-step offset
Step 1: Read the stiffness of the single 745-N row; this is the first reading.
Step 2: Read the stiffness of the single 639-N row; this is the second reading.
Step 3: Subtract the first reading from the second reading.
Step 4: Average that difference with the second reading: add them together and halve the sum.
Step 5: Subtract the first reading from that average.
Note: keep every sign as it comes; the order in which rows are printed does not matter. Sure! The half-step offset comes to -12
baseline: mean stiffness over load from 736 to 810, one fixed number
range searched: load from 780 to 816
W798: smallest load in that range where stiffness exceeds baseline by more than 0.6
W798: 789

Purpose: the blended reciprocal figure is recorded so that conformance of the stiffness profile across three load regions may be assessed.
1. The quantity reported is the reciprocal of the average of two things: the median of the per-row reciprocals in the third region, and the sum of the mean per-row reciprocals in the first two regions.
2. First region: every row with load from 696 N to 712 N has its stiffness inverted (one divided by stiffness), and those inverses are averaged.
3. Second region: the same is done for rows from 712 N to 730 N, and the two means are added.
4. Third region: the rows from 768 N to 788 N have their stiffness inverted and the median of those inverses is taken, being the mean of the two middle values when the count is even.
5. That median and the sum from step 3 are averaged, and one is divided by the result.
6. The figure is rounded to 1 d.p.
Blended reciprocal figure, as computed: 7.5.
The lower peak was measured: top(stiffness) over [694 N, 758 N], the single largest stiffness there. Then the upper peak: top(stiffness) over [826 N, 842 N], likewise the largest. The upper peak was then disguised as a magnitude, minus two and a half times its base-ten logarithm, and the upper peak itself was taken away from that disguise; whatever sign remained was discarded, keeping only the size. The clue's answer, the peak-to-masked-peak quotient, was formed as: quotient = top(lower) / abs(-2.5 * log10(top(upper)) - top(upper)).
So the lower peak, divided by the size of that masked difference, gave 0.71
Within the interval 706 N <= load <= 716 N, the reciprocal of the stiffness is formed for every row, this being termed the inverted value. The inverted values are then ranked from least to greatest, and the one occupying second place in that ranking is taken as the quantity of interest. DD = 0.080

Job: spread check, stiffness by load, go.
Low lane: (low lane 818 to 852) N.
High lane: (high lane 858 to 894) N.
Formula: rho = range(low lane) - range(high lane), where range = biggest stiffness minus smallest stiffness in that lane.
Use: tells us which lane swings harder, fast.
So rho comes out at -1.7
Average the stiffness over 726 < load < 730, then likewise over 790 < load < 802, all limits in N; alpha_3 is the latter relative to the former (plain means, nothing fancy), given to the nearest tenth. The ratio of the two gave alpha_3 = 1.1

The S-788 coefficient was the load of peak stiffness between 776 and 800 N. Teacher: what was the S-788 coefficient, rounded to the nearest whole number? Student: 799 N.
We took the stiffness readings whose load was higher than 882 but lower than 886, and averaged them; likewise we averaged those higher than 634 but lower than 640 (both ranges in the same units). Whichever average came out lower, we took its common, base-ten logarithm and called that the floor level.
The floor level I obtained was 1.12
